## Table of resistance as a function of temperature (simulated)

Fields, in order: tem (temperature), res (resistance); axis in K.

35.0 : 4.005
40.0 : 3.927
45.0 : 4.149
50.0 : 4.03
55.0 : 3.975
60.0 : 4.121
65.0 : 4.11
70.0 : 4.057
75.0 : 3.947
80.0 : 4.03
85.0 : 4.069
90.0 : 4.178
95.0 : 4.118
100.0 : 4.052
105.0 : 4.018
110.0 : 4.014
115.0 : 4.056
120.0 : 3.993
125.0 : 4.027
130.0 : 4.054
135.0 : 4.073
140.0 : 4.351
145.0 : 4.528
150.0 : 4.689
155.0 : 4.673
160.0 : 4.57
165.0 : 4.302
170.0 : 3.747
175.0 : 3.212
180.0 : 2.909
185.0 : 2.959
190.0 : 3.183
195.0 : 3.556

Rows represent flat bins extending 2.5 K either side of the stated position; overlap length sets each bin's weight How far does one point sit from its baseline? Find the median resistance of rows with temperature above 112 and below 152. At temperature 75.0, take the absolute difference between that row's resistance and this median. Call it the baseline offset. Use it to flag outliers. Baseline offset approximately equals 0.12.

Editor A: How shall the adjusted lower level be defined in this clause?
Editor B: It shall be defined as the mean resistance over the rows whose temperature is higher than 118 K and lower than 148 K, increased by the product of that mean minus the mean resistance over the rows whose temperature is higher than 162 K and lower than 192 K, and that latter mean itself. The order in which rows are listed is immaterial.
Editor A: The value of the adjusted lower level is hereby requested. 6.8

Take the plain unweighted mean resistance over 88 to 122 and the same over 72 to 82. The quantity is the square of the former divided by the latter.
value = 4.1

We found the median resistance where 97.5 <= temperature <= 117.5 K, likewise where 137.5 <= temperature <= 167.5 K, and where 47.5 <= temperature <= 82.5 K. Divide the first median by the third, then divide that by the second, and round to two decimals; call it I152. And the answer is 0.22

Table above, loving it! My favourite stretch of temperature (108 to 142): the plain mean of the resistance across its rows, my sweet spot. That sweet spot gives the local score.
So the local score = 4.08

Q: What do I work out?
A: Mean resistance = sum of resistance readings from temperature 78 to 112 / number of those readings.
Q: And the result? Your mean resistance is 4.07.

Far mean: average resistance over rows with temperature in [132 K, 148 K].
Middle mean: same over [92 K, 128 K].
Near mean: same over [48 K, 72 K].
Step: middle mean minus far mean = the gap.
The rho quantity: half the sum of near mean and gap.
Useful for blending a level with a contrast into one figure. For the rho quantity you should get 1.89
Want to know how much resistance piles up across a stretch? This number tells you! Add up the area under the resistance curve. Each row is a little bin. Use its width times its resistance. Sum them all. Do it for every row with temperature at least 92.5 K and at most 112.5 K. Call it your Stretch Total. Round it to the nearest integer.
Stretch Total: 81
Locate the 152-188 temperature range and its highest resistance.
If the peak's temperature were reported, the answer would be 155.0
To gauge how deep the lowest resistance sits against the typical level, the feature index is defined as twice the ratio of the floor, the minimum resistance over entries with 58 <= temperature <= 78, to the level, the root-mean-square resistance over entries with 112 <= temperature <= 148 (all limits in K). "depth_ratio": 1.90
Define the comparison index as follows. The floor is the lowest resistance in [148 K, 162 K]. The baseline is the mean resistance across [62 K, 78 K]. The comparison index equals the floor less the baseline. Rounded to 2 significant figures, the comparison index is 0.53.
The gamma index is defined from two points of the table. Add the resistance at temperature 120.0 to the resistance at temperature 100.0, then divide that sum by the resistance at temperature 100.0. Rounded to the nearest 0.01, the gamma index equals 1.99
